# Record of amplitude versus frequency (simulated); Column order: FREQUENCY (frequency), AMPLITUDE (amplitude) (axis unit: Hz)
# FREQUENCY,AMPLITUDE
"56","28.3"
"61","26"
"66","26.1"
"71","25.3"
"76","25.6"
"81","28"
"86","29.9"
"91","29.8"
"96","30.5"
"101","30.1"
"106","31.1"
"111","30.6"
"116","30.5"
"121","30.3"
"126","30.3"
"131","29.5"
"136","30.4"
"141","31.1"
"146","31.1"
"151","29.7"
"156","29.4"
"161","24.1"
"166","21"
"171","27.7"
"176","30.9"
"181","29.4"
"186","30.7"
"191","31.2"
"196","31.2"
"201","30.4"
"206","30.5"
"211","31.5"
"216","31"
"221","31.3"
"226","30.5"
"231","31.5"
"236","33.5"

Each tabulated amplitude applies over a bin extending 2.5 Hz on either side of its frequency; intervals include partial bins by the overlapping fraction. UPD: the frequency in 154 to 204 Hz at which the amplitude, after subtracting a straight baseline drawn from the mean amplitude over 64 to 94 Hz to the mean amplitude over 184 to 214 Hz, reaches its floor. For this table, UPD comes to 166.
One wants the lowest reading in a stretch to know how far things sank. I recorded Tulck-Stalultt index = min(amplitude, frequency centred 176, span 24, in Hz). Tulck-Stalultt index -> 21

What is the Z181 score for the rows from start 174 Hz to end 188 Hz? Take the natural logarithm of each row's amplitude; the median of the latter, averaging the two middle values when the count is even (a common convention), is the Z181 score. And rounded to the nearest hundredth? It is 3.42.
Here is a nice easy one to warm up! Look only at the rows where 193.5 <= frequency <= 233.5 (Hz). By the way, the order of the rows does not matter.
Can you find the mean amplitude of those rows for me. 31.0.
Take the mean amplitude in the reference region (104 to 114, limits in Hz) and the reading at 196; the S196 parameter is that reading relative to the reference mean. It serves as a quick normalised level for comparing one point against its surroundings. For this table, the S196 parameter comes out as 1.01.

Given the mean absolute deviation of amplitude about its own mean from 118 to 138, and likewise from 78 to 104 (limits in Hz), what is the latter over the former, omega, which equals 2.12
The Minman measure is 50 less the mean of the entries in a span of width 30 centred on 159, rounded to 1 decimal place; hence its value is 22.8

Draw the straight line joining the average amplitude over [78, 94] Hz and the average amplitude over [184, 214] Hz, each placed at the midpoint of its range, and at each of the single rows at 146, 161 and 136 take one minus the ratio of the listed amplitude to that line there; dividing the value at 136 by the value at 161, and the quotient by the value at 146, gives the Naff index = 2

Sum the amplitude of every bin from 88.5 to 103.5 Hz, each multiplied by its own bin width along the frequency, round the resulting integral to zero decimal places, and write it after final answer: 452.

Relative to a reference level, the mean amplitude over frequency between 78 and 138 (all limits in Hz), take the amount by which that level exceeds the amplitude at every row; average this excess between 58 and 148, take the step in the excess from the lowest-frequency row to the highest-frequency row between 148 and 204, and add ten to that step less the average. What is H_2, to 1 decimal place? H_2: 8.5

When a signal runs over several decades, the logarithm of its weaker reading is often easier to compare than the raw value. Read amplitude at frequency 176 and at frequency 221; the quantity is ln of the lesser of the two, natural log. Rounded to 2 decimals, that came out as 3.43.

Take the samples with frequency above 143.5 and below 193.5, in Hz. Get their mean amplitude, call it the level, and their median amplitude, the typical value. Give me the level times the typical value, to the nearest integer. 843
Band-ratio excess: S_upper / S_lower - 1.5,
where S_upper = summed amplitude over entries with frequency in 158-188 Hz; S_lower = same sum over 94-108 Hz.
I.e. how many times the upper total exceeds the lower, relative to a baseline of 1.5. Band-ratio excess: 0.29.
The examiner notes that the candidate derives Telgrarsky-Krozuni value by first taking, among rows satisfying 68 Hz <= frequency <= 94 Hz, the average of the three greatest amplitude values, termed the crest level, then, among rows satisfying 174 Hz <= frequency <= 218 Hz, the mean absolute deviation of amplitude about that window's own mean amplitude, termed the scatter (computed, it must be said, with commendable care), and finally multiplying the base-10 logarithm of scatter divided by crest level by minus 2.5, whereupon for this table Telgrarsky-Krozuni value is 4.5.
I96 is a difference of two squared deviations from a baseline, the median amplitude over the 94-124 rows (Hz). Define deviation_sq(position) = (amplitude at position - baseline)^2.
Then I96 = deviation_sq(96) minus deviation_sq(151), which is -1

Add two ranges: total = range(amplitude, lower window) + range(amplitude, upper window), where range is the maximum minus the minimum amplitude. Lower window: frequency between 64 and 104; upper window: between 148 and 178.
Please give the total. 15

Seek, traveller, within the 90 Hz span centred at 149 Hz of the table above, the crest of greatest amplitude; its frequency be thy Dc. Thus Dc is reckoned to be 191 Hz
